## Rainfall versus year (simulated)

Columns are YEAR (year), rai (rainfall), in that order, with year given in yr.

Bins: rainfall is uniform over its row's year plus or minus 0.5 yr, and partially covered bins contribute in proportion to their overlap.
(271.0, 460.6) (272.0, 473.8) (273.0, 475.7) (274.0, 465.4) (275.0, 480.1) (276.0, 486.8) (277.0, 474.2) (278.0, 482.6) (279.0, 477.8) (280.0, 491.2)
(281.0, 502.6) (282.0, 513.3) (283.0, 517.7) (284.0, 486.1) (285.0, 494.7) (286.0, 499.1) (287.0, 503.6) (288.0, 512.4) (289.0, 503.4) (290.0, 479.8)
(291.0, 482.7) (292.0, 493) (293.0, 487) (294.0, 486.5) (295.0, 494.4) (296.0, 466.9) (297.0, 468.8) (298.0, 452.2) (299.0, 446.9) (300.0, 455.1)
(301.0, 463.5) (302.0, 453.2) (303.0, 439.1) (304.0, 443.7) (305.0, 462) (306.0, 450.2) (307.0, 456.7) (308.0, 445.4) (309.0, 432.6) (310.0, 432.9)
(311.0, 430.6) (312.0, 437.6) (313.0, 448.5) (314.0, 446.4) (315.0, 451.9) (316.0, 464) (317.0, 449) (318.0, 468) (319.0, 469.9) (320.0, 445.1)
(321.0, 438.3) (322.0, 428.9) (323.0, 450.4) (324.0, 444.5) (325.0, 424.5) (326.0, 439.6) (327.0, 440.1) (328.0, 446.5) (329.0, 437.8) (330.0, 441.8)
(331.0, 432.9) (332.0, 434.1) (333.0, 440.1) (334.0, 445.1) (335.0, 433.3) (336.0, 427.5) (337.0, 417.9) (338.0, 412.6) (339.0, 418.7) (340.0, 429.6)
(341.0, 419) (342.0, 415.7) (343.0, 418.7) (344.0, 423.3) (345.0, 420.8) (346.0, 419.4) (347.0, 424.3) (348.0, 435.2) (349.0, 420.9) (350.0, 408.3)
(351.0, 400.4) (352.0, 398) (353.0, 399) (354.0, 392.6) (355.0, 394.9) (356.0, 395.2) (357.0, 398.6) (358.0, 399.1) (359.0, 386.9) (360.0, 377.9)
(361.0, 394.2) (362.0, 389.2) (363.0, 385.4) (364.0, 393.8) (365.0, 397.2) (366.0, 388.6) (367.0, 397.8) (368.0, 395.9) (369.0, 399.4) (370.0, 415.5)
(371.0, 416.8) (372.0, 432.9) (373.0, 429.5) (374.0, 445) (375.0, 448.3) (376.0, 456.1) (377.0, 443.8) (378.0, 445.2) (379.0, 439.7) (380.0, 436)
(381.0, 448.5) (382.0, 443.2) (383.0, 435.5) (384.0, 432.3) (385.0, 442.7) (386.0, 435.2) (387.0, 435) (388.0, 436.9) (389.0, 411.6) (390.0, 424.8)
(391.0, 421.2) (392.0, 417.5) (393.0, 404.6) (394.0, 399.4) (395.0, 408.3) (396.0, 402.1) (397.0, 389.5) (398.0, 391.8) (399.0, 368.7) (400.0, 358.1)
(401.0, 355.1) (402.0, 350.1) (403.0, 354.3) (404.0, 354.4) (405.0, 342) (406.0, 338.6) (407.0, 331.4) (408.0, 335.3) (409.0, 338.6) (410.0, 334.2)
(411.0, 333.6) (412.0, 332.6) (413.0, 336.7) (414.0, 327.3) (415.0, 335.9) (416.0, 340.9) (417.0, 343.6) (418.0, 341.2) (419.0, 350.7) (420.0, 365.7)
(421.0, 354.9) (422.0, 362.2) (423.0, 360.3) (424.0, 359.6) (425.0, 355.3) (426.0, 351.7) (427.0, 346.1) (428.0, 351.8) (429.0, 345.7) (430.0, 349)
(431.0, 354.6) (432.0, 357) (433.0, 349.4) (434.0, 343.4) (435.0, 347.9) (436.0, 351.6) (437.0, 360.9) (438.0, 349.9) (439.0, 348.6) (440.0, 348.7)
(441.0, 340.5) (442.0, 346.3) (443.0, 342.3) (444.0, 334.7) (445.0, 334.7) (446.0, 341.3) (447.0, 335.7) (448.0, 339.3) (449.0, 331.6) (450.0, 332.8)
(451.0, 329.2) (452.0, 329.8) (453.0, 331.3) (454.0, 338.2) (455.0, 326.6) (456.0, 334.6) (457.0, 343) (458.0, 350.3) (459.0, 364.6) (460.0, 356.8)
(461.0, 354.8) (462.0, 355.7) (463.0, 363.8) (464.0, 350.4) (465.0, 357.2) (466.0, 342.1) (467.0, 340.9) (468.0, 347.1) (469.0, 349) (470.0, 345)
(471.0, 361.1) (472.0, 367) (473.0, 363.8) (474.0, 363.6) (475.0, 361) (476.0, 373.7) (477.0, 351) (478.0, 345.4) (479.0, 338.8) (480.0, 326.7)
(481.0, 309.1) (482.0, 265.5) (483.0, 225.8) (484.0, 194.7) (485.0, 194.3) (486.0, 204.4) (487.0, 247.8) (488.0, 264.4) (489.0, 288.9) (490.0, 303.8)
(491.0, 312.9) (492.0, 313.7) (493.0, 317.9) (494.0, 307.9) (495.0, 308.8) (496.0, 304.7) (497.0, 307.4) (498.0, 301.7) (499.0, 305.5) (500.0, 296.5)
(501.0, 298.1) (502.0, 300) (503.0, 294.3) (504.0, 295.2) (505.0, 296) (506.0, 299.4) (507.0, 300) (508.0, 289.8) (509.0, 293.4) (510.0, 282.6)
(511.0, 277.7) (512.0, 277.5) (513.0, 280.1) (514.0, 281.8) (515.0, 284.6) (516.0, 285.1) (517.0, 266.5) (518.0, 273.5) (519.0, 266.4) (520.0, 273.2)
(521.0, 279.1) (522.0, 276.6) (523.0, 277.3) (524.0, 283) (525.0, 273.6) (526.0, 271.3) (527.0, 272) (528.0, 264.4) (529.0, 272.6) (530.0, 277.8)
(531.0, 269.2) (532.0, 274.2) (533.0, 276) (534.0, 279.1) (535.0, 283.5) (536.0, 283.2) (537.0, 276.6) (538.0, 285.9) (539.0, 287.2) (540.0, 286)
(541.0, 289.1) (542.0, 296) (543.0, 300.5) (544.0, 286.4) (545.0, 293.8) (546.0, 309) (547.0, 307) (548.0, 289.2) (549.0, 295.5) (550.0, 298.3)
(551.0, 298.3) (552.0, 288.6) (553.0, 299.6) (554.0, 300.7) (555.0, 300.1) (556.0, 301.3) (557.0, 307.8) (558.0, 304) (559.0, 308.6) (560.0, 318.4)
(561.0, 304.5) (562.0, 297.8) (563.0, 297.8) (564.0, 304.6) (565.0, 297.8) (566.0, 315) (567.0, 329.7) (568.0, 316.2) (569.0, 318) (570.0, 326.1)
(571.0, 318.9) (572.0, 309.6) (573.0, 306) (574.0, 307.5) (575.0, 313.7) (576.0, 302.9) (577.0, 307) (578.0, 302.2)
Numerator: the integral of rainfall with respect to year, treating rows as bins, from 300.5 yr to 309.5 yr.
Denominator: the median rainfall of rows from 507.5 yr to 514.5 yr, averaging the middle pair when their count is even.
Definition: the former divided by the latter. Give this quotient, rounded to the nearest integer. 14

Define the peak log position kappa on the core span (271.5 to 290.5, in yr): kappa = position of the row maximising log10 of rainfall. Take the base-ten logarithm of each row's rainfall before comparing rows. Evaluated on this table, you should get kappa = 283.0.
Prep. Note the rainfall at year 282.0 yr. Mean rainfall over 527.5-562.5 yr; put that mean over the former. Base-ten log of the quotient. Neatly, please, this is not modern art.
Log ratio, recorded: -0.25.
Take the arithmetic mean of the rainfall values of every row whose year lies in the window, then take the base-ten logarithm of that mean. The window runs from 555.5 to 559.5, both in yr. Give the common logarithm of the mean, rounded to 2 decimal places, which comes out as 2.48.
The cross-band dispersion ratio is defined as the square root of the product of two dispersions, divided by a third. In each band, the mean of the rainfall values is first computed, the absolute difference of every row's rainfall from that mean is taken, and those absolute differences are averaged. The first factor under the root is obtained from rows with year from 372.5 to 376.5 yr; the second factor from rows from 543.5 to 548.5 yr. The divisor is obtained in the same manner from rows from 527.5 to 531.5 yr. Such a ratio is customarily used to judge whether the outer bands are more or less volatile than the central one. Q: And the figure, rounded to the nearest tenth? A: 1.9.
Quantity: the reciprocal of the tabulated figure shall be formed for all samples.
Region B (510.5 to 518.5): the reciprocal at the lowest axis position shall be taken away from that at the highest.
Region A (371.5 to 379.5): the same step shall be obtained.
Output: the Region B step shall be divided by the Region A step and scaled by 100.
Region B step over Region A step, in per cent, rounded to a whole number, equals -155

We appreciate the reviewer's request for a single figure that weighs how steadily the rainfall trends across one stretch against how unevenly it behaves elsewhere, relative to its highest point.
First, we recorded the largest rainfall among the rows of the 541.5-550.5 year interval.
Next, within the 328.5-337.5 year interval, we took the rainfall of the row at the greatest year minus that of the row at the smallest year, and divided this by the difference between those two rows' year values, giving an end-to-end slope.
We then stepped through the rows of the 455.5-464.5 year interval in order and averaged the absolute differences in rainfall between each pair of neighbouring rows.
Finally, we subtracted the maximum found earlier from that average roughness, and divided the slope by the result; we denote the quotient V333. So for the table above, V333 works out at 0.008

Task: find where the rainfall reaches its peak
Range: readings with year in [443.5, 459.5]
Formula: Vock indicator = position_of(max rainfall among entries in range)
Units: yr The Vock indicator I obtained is 459.0 yr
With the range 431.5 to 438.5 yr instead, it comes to 437.0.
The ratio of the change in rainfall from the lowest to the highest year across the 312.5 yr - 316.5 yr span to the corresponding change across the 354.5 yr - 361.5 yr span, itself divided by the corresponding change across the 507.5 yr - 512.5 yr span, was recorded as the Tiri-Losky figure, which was 1.80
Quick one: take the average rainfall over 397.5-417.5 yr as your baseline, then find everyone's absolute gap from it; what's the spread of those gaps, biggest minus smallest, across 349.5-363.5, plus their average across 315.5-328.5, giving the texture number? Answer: 132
